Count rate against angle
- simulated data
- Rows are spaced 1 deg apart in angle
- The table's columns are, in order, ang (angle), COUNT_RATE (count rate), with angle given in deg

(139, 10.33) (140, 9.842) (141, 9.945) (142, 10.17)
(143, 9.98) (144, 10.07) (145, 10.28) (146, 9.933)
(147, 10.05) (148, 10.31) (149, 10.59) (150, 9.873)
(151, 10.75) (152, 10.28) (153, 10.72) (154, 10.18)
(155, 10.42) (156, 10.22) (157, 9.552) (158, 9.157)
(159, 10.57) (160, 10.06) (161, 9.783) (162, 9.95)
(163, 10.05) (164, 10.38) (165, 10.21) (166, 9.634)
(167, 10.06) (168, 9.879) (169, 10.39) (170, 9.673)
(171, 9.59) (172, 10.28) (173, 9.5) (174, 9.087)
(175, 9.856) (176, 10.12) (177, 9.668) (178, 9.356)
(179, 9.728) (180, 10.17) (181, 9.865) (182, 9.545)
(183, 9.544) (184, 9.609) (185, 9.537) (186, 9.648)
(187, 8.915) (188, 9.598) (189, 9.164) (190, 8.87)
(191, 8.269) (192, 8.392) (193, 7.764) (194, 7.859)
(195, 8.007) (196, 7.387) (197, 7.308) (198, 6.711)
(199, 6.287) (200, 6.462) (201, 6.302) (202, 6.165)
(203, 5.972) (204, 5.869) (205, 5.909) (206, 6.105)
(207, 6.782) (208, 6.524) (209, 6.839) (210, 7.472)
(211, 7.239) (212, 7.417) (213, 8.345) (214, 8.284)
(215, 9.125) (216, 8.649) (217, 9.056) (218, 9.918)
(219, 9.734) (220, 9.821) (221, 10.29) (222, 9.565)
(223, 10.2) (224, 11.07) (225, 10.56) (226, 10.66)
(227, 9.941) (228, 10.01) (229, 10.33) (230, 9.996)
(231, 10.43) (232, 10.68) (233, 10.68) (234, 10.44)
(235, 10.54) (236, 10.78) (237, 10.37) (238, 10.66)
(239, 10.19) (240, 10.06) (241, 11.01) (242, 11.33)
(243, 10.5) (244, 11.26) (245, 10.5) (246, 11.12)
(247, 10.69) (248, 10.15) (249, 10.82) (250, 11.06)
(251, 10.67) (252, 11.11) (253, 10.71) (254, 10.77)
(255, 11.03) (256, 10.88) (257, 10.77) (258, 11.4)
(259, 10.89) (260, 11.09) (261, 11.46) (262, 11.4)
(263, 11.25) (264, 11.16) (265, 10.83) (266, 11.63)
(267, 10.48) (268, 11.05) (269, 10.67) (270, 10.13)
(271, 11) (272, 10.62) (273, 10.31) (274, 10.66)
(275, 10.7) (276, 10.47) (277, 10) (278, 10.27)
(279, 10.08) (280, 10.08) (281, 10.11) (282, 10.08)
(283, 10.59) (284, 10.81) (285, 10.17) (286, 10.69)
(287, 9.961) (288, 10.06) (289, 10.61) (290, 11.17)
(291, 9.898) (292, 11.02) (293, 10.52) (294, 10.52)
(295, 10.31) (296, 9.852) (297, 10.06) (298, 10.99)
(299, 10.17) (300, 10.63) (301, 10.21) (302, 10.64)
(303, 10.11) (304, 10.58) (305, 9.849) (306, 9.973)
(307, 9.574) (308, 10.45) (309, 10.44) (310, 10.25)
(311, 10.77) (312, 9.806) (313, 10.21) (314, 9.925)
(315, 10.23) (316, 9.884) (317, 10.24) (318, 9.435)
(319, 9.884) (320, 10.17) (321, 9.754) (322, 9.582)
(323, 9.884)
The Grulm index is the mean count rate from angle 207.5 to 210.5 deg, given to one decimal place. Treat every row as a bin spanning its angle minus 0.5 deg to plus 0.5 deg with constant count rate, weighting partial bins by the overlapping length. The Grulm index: 6.9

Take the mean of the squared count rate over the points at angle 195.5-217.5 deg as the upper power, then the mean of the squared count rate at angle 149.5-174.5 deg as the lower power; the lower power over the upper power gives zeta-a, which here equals 1.95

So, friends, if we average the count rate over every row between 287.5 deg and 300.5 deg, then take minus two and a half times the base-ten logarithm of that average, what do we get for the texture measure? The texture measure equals -2.55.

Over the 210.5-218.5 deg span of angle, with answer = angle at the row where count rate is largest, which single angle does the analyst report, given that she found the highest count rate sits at 218 deg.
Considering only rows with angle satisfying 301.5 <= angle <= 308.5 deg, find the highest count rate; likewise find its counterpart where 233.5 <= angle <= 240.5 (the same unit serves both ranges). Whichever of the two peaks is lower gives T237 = 10.6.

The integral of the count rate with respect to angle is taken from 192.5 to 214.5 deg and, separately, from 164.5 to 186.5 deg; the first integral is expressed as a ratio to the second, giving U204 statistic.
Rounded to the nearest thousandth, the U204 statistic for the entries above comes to 0.712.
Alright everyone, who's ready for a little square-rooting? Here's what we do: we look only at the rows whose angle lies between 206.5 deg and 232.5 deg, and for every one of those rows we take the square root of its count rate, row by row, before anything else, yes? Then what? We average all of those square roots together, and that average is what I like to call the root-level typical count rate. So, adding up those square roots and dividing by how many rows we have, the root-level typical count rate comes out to 3.02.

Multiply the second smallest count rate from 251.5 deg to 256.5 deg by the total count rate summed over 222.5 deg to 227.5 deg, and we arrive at 565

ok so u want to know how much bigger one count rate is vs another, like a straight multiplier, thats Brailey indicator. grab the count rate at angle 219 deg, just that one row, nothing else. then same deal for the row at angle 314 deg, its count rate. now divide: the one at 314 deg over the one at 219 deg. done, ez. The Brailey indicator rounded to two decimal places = 1.02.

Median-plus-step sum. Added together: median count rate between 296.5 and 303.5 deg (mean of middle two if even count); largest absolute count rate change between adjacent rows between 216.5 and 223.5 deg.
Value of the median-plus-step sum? 11.1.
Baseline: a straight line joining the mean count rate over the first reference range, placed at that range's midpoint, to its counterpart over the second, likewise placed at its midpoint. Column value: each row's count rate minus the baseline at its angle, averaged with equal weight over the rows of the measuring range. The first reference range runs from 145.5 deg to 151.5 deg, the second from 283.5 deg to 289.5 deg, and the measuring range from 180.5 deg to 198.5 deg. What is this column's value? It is -1.6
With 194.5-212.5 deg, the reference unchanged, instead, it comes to -3.6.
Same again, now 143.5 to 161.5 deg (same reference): -0.1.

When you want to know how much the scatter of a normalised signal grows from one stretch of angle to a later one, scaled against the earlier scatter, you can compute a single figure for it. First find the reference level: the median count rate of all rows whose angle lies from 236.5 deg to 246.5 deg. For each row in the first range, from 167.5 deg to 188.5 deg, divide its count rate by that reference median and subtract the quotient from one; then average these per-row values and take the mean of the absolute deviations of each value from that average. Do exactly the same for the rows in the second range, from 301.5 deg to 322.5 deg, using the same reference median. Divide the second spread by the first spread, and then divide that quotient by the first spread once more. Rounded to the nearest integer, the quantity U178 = 47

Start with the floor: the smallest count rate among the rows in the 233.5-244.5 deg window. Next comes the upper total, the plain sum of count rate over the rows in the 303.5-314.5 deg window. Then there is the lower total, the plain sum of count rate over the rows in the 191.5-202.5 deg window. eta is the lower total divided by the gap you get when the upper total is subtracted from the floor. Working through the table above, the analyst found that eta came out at -0.77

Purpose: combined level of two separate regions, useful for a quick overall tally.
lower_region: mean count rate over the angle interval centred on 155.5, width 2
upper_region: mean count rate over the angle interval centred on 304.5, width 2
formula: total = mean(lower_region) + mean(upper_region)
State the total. 20.5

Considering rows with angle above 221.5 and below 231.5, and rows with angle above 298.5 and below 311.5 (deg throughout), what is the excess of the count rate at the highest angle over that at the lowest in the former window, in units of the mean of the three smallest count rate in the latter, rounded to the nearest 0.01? 0.09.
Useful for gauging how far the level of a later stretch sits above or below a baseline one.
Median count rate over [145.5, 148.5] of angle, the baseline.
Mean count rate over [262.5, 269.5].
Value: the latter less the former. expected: 1.0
